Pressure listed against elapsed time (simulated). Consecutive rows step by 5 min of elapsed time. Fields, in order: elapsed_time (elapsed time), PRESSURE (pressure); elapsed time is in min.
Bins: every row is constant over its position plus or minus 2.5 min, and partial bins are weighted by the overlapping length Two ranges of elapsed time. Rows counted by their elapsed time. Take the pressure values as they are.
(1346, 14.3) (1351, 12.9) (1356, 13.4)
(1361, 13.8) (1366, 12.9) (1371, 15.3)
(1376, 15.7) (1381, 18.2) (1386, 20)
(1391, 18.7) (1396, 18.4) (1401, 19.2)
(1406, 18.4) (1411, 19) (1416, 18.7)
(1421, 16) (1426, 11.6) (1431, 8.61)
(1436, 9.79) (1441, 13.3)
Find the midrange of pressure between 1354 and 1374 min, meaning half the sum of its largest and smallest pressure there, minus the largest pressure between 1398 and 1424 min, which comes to -5.1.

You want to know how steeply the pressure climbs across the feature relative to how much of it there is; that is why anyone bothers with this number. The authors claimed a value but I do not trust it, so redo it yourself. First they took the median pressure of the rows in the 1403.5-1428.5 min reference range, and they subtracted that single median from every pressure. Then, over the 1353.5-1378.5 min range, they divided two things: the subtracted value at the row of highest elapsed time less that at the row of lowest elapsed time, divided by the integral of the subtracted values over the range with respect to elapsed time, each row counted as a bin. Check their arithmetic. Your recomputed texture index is -0.022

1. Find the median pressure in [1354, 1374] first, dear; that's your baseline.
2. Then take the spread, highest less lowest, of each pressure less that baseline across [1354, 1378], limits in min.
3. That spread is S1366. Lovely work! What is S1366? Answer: 2.8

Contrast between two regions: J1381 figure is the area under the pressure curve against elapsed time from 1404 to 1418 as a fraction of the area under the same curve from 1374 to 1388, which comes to 1.04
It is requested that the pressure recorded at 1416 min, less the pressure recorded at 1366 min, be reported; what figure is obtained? 6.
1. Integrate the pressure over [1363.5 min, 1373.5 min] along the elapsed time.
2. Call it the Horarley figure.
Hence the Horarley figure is 141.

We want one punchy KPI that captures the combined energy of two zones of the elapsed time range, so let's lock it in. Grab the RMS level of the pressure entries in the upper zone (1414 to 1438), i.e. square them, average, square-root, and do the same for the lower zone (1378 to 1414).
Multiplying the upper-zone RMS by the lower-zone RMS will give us 254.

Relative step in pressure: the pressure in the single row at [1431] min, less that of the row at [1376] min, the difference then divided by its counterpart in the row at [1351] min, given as -0.55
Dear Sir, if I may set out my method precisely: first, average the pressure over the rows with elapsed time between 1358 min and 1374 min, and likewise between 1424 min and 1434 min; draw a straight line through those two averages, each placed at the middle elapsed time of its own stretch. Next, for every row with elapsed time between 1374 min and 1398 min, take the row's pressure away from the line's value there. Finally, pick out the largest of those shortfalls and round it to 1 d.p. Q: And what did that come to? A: -2.3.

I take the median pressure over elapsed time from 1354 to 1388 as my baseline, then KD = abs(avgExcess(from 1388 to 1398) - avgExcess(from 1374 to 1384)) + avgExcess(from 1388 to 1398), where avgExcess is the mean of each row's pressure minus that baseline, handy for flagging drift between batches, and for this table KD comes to 4.8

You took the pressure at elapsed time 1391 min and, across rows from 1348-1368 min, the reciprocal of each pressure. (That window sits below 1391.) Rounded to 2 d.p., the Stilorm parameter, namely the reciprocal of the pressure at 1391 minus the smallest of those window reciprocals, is -0.02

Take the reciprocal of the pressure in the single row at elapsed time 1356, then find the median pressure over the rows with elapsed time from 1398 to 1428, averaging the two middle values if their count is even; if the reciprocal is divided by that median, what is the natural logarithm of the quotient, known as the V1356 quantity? -5.52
